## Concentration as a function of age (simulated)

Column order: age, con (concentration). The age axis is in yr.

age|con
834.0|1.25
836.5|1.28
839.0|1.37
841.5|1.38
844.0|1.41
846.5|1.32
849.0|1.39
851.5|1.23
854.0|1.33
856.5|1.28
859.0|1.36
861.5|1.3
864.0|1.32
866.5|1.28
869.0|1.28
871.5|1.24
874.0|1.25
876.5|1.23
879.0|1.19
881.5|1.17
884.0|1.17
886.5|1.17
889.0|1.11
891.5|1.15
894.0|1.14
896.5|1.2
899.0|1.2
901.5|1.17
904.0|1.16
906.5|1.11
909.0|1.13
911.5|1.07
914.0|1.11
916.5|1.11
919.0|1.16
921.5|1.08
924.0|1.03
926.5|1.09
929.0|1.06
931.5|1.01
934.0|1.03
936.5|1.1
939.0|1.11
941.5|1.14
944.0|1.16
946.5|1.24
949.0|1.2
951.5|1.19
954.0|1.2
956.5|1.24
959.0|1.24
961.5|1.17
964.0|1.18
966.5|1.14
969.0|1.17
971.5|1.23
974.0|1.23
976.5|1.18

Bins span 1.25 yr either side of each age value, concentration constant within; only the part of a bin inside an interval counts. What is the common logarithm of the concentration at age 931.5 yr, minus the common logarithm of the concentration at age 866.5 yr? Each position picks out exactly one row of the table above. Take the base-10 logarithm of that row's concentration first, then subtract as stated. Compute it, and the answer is -0.10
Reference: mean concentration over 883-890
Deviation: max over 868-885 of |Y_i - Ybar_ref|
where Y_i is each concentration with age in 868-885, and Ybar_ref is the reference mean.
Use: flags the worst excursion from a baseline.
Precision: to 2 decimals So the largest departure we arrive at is 0.13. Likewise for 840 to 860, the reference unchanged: 0.26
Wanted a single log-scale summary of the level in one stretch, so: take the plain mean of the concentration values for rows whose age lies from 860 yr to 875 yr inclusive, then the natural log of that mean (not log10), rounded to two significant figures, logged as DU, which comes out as 0.25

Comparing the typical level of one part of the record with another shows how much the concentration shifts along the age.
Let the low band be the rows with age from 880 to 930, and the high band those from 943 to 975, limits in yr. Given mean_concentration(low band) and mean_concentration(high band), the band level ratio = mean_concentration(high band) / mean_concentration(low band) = 1.06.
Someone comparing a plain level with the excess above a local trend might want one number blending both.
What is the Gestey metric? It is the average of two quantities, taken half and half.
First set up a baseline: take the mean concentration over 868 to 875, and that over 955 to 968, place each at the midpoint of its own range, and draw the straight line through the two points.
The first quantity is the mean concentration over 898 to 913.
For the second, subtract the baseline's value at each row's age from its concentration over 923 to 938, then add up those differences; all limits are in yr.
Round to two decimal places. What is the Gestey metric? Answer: 0.08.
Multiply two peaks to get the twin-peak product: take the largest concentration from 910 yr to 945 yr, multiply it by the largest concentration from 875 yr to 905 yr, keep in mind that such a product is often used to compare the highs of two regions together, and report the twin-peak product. 1.43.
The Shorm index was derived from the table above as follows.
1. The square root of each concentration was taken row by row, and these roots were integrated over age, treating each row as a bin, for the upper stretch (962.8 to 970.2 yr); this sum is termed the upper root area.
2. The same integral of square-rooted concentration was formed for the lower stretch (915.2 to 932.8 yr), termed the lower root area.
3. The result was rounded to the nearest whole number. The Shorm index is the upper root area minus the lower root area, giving -10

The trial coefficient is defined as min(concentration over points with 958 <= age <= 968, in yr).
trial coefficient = 1.14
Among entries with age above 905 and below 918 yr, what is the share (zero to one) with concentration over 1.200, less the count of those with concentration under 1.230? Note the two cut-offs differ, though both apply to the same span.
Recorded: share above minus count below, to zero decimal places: -5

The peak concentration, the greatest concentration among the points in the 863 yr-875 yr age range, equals 1.32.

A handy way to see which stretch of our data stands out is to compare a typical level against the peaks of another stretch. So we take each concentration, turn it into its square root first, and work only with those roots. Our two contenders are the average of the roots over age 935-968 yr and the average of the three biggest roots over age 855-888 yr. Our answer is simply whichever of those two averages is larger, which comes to 1.15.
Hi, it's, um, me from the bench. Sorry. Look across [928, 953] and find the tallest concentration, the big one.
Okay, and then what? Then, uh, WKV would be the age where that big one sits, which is 946.5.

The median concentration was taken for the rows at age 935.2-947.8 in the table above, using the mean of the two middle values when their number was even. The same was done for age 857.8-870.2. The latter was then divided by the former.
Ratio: 1.14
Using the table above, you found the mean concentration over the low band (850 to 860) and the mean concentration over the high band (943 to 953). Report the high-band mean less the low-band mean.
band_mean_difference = -0.10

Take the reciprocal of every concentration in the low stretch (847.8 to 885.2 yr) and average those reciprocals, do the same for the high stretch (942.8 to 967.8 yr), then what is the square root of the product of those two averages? 0.81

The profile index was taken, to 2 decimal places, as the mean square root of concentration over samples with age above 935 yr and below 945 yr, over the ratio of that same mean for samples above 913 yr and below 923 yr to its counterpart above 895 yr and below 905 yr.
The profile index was 1.09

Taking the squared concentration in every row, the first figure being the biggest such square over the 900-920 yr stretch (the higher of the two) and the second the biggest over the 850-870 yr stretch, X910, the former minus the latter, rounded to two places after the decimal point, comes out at -0.48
